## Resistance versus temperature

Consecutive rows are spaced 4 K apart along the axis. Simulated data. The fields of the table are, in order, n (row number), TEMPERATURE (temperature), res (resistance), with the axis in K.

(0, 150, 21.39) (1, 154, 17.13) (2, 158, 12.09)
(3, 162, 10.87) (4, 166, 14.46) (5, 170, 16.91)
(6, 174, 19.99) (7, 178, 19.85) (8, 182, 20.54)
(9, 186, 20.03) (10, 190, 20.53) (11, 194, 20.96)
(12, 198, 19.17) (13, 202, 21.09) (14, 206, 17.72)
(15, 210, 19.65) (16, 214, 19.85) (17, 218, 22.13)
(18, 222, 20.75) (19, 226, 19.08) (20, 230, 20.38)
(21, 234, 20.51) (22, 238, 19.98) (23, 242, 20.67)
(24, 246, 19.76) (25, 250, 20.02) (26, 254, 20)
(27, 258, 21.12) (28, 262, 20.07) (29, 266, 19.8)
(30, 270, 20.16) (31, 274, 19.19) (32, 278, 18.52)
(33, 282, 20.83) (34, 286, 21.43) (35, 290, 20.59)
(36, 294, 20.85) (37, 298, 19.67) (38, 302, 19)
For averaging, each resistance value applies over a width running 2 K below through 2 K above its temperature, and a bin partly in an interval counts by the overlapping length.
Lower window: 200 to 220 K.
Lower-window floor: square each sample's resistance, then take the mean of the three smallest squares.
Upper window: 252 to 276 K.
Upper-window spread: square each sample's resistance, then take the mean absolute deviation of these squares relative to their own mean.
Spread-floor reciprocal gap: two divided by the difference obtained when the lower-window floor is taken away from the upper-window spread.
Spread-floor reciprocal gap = -0.0057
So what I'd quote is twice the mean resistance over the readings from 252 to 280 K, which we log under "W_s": 39.7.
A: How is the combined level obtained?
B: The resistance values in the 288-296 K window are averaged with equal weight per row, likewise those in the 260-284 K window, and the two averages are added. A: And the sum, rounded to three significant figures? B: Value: 40.5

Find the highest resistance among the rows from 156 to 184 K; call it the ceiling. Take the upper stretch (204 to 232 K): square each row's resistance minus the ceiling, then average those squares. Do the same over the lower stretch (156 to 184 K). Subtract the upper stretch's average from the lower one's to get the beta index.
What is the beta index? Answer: 29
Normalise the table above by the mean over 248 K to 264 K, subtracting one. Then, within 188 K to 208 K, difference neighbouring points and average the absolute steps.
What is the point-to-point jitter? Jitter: 0.09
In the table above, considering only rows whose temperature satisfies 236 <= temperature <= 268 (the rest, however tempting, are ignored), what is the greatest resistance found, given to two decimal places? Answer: 21.12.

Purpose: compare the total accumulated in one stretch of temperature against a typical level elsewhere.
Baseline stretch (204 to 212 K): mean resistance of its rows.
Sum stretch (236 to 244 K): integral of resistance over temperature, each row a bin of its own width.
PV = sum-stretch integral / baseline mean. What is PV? 8.70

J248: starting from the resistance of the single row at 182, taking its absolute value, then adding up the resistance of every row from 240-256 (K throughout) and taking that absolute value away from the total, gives 59.9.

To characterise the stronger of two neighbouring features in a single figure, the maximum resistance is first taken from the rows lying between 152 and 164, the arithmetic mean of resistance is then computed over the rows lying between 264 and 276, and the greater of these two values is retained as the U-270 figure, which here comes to 19.7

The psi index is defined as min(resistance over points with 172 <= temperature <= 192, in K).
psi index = 19.85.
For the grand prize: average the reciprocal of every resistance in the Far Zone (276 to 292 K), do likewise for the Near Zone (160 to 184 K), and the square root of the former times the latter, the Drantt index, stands 0.0551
